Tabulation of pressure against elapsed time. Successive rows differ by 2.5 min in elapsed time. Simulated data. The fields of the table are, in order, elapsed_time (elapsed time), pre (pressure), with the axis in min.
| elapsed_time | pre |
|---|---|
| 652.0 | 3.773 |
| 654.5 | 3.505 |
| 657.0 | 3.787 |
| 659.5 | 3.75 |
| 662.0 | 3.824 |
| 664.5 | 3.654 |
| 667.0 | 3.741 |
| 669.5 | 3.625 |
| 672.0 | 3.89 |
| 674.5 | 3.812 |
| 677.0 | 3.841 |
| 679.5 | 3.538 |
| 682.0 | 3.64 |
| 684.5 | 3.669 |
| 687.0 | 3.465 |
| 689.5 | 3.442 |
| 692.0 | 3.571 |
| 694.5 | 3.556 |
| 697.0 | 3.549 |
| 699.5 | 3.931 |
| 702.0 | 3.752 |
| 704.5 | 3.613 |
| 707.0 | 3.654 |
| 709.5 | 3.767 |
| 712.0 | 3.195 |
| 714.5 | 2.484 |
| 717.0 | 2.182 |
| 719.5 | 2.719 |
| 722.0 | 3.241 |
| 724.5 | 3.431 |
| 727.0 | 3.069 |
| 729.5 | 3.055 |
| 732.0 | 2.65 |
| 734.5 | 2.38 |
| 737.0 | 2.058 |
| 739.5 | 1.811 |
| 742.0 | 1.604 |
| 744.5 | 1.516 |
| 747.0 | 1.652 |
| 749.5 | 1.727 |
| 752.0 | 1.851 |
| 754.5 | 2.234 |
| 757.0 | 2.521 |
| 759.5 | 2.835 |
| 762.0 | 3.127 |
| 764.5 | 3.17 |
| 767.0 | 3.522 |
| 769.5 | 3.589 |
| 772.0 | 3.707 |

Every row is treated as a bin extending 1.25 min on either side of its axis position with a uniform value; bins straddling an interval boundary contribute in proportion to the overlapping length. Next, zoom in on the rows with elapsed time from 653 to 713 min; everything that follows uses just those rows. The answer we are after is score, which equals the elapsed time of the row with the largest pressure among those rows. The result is 699.5 min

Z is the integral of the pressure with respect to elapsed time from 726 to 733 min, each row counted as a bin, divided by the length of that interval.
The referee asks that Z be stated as 2.9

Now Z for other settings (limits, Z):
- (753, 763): 2.6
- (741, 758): 1.9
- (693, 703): 3.7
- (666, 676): 3.8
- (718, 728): 3.1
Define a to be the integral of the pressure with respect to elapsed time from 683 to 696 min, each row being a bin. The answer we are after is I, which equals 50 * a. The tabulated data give 2303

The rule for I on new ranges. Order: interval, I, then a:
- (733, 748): 1390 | 28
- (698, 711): 2424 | 48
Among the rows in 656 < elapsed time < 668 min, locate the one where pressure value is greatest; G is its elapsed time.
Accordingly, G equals 662.0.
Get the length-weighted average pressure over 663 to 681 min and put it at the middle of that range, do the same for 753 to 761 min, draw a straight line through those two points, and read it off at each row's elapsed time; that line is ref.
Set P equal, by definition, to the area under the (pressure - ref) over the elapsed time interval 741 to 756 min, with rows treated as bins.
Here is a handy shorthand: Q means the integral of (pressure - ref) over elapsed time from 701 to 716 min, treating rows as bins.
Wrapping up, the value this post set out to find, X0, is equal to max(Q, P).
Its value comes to 2.6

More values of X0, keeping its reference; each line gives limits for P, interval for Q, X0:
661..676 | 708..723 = -0.3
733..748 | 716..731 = -0.7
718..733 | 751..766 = 2.2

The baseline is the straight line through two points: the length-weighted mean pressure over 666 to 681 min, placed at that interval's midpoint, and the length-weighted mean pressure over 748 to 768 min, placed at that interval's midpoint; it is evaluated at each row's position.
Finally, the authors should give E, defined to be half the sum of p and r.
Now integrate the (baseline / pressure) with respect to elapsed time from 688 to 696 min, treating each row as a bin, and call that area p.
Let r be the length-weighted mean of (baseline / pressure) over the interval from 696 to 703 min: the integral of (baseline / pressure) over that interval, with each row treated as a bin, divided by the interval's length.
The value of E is 4.42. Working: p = 7.9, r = 0.91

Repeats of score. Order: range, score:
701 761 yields 709.5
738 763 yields 762.0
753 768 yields 767.0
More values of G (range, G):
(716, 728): 724.5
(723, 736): 724.5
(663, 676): 672.0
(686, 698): 692.0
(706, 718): 709.5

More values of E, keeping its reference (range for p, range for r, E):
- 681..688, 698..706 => 3.95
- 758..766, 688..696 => 3.86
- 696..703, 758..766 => 3.59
